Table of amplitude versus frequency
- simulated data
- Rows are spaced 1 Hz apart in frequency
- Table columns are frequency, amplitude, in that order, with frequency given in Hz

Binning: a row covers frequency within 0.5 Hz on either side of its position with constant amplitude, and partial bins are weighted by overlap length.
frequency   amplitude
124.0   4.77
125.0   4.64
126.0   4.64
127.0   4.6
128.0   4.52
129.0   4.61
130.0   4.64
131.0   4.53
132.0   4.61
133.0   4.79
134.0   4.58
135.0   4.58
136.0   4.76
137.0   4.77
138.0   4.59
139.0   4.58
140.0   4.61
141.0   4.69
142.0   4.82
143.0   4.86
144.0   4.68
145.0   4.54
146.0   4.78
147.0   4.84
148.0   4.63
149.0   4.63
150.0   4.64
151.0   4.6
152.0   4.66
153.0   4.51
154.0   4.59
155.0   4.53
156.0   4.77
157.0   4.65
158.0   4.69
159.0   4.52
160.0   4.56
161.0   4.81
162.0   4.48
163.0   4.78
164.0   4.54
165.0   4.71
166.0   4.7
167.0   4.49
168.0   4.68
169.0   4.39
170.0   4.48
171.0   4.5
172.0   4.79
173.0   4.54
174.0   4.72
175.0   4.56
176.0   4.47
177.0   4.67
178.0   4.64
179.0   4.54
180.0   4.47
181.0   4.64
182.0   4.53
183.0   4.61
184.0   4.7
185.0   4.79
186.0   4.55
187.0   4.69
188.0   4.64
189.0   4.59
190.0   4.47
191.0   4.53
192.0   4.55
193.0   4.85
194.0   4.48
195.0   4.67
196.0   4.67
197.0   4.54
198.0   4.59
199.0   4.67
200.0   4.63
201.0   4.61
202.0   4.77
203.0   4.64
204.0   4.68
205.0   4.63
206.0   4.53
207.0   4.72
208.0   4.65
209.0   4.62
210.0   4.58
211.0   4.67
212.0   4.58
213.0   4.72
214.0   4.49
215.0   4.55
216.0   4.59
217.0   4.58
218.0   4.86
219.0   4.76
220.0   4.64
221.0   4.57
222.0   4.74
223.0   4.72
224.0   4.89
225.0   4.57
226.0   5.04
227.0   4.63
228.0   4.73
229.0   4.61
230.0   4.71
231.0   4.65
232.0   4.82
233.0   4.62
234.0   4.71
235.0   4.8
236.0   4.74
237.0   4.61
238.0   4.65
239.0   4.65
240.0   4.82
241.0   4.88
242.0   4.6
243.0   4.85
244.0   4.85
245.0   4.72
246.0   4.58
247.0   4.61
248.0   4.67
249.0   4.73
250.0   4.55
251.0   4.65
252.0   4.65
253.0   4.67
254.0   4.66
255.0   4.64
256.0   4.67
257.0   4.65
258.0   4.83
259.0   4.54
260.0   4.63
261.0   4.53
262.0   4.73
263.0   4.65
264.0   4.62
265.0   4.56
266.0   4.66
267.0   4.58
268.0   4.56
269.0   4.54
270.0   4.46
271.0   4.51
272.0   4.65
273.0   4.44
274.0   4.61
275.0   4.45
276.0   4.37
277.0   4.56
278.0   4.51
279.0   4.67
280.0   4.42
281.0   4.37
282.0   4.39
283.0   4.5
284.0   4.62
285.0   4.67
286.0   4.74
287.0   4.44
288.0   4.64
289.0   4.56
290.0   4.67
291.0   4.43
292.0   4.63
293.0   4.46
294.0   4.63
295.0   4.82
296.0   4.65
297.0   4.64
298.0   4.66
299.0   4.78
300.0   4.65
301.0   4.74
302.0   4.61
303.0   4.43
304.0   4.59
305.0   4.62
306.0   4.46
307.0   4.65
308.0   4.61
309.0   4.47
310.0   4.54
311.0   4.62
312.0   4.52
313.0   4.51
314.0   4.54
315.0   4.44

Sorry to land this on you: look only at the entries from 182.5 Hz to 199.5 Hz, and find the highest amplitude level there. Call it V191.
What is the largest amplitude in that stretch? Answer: 4.85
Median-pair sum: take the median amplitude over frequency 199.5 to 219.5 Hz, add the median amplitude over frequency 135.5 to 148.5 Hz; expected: 9.32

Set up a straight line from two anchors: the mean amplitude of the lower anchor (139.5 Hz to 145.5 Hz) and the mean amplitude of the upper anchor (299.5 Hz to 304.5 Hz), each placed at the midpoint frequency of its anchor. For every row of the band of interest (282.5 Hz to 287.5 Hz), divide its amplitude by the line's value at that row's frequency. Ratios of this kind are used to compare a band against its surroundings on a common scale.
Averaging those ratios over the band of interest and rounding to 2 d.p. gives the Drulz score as 1.00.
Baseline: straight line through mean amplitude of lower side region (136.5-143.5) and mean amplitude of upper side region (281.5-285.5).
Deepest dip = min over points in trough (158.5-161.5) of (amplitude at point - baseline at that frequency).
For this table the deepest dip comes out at -0.16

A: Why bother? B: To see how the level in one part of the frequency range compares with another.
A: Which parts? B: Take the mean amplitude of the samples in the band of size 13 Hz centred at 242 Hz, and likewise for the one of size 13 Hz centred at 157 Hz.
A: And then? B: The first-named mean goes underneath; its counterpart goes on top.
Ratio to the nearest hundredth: 0.98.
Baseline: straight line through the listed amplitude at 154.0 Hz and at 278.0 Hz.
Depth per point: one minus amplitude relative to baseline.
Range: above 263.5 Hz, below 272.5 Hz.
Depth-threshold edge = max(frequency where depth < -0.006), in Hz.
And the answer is 272.0 Hz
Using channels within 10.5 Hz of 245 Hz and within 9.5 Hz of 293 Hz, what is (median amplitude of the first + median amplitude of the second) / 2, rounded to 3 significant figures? 4.65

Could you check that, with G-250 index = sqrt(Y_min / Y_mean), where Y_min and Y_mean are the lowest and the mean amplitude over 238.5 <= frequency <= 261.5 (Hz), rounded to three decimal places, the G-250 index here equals 0.984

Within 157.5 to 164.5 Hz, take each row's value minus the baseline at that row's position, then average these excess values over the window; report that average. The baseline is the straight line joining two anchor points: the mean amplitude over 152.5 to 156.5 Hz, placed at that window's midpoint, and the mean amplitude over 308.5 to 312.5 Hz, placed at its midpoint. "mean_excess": 0.03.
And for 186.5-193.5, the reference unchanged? 0.03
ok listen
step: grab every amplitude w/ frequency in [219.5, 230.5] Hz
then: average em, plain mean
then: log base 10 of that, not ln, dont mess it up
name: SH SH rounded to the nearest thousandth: 0.673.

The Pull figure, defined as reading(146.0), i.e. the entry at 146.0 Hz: 4.78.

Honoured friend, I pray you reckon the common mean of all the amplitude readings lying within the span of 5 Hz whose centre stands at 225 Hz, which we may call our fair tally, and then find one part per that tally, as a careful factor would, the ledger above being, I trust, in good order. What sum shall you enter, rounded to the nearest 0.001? 0.210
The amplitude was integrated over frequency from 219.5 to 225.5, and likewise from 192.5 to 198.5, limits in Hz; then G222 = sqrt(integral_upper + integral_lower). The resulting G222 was 7.48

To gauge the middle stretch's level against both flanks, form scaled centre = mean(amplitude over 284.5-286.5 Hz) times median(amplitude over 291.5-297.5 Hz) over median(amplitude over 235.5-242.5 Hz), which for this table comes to 4.69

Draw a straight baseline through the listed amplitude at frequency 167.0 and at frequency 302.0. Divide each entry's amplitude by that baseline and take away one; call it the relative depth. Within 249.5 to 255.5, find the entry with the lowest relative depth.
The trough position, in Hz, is 250.0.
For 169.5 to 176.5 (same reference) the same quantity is 176.0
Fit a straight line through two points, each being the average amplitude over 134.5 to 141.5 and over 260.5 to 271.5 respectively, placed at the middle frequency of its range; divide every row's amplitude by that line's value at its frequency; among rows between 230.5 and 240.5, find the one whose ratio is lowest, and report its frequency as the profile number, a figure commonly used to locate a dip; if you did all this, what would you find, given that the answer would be 237.0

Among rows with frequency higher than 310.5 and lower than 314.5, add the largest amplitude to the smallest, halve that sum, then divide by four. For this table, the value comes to 1.141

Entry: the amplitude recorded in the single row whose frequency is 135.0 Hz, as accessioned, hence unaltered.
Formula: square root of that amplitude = 2.14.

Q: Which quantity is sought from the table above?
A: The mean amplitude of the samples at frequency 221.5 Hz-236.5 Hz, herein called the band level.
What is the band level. 4.73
